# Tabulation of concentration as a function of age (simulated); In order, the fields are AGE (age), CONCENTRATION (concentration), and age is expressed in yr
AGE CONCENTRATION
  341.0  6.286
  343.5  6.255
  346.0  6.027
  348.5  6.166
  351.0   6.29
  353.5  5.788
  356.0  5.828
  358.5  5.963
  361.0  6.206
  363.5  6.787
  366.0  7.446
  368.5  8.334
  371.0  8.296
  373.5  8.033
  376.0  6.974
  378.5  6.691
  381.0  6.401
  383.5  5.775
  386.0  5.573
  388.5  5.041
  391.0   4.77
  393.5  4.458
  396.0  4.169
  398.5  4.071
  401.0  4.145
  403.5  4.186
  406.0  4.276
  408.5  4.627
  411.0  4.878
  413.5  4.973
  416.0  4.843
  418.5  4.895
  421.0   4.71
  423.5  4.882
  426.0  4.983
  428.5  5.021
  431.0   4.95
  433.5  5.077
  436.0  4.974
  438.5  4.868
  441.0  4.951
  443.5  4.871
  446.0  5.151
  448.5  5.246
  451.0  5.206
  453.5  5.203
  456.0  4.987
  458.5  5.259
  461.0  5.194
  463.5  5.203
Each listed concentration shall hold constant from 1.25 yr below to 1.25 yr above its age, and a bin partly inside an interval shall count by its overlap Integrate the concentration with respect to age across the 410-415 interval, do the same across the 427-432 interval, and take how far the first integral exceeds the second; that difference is 0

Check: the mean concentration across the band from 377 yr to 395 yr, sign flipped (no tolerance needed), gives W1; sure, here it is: -5.5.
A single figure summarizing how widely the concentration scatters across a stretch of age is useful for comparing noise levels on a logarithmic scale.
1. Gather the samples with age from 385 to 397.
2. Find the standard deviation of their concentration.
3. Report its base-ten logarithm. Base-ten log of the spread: -0.3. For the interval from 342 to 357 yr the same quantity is -0.7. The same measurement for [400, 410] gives -0.7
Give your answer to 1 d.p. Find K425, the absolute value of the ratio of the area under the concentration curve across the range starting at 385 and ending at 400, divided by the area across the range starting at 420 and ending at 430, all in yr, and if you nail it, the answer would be 1.4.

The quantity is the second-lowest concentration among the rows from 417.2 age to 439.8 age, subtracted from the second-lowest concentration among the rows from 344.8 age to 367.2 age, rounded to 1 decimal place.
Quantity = 1.0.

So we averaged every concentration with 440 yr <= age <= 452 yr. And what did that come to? 5.1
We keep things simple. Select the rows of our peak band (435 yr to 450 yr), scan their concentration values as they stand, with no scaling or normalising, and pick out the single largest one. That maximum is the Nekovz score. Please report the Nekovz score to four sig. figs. 5.246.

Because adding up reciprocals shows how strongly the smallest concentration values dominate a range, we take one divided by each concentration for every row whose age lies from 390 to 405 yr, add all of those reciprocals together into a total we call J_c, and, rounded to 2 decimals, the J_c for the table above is 1.40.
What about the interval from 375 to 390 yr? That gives 1.00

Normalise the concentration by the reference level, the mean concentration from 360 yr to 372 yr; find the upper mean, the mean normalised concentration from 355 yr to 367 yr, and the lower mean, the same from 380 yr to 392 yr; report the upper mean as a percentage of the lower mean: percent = 117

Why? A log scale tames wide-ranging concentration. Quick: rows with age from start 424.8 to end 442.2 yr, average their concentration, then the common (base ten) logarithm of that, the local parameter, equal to 0.697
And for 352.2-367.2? 0.802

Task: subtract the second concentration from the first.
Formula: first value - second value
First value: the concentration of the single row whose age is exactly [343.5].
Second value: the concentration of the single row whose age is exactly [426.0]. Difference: 1.3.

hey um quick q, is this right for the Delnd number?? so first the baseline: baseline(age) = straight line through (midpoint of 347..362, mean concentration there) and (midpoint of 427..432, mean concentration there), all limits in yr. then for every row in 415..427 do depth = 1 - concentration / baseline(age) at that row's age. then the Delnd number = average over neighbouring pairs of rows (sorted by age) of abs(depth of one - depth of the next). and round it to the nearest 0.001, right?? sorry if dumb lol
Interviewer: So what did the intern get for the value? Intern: 0.028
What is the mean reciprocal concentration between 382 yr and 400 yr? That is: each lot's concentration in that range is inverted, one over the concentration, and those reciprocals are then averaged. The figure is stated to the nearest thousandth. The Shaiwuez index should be 0.210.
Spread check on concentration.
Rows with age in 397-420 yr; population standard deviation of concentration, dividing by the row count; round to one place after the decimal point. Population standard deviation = 0.3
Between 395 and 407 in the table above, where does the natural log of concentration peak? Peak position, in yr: 406.0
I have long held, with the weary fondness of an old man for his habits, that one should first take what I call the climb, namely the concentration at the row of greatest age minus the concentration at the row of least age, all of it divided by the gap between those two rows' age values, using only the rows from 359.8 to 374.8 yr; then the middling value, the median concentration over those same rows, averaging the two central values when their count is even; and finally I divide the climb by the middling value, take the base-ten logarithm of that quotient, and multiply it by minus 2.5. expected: 4.3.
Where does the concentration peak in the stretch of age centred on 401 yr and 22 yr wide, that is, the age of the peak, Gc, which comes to 411.0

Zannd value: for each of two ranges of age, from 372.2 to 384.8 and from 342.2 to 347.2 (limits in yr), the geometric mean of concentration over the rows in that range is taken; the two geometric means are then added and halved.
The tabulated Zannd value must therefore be 6.44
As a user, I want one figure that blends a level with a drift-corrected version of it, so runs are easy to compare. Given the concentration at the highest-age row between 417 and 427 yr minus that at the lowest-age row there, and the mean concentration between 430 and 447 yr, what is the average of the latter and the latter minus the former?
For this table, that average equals 4.93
